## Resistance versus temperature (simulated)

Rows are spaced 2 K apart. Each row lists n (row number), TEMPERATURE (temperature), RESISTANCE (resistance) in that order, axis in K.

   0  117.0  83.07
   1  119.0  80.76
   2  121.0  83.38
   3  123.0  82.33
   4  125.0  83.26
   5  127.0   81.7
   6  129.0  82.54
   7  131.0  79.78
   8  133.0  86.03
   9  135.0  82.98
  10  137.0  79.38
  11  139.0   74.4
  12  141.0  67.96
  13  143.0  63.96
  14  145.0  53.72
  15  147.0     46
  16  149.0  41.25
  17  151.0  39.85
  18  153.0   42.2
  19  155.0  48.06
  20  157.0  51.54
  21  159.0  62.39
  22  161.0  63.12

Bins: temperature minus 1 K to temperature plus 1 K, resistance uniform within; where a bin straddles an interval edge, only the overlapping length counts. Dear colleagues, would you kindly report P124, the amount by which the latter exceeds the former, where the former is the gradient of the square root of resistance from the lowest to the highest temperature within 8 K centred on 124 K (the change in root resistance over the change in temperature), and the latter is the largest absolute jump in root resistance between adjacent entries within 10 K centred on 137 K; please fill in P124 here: 0.40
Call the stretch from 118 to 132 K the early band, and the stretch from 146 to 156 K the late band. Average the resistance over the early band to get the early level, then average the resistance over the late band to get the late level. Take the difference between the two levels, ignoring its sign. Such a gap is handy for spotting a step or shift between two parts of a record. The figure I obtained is 38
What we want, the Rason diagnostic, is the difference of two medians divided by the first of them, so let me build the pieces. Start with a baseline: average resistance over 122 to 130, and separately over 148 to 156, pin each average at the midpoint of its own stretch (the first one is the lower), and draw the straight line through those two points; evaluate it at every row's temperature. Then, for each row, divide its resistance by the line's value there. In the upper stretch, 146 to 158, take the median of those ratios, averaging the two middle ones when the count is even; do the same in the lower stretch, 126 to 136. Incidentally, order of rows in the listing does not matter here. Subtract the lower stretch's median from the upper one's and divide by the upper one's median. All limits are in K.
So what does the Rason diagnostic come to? -0.10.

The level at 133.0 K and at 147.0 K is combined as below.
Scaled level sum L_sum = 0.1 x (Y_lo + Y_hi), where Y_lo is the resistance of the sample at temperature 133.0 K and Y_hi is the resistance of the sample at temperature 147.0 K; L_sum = 13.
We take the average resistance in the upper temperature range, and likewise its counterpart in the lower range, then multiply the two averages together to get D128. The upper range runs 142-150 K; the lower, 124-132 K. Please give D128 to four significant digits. 4192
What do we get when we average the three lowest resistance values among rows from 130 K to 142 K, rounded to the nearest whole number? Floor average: 74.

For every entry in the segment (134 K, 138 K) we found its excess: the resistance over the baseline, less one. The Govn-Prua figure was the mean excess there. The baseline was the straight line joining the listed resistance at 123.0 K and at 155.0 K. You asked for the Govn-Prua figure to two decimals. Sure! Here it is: 0.19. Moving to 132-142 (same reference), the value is 0.16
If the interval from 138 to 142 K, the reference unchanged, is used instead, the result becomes 0.11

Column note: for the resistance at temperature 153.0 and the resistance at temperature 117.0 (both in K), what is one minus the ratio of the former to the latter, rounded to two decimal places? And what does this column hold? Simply 0.49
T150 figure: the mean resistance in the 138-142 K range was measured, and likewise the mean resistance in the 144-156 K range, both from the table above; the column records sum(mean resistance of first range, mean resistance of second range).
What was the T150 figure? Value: 116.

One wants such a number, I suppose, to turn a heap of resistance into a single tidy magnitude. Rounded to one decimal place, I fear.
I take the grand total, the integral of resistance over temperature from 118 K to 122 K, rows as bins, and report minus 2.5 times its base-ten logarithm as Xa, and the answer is -6.3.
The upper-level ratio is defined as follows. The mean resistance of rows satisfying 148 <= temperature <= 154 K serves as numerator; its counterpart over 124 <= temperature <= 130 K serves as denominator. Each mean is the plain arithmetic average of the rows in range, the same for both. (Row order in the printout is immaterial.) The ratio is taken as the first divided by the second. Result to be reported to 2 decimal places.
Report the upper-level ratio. 0.50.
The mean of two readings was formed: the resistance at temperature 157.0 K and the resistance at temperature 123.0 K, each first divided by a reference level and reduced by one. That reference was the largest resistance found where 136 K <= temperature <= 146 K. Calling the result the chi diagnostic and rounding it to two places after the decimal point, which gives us -0.16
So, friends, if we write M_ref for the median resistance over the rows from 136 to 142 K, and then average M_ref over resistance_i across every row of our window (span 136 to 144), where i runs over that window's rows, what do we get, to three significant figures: 1.05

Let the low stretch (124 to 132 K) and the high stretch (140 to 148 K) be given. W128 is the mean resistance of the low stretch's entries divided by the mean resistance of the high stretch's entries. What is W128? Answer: 1.41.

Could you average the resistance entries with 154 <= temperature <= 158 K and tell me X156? 50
